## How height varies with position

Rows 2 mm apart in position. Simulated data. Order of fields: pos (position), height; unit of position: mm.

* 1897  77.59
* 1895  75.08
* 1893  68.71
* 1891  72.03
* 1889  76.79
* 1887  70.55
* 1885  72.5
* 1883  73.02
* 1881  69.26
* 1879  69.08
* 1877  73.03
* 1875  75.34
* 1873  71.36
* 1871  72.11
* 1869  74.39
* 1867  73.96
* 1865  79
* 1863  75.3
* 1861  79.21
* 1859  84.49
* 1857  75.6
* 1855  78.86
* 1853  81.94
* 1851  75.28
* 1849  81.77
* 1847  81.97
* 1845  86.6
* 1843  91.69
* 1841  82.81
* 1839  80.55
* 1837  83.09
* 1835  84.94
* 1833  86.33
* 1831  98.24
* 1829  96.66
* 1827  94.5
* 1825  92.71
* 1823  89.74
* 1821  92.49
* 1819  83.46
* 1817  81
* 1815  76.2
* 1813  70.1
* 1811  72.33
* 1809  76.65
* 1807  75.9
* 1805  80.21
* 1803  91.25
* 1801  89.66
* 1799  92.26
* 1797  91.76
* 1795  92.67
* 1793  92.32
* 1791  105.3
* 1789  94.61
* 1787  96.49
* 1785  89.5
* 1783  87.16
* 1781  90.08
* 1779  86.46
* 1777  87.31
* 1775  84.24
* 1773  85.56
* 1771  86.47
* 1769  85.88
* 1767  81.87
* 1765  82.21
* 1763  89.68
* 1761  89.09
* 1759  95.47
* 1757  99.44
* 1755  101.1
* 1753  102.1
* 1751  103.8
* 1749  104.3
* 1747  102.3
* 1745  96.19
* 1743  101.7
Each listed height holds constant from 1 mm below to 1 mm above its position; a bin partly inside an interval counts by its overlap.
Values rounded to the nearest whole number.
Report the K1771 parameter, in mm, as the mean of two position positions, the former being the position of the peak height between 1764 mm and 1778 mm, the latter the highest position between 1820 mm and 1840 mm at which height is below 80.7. 1808 mm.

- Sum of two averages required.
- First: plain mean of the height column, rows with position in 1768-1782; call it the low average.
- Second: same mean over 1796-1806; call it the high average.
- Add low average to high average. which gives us 176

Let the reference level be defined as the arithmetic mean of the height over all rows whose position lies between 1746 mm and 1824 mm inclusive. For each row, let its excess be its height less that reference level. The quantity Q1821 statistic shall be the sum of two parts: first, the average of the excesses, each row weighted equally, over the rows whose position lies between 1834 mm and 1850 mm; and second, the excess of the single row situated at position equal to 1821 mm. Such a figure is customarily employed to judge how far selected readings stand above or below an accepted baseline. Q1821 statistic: -2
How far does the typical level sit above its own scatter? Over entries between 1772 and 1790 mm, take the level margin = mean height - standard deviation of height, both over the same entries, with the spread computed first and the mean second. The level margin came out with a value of 85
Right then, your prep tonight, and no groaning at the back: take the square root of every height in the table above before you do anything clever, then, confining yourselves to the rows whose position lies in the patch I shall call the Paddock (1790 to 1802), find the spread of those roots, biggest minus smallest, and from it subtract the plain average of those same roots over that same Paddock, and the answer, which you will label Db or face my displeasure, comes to -8.90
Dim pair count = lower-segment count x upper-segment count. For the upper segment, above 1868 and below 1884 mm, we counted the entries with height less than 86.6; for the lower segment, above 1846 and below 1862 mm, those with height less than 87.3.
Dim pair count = 64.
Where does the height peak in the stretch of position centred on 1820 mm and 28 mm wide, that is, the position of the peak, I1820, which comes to 1831 mm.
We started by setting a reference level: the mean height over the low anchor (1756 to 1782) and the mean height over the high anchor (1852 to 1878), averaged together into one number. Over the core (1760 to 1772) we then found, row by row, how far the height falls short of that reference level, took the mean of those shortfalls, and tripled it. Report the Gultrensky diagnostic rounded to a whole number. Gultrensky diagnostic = -11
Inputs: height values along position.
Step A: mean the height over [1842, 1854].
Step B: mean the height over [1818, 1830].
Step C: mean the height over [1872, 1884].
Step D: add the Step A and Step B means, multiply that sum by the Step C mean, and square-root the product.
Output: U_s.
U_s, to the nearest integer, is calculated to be 112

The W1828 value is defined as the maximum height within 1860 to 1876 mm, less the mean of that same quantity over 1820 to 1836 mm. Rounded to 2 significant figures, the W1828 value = -13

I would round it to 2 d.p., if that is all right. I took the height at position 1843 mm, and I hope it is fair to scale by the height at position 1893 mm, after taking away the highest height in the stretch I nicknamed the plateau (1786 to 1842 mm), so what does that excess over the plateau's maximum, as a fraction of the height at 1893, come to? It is -0.20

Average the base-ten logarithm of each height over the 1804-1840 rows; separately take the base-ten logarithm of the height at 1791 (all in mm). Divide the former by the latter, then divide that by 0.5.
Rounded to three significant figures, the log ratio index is 1.90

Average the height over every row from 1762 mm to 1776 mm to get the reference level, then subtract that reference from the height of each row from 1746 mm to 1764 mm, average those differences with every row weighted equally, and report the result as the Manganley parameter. 13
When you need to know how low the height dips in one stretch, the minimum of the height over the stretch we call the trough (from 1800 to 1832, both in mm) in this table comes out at 70.1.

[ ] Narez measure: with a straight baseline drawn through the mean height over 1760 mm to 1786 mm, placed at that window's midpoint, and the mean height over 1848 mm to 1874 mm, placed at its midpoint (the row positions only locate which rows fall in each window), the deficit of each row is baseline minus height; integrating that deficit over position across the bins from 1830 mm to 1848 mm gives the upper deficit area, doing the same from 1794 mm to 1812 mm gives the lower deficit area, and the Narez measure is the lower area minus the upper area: 96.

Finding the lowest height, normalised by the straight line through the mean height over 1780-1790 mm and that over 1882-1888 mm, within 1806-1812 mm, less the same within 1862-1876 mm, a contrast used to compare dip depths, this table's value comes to -0.123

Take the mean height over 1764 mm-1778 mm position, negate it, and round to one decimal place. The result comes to -84.8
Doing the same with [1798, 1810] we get -84.3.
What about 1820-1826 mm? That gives -91.6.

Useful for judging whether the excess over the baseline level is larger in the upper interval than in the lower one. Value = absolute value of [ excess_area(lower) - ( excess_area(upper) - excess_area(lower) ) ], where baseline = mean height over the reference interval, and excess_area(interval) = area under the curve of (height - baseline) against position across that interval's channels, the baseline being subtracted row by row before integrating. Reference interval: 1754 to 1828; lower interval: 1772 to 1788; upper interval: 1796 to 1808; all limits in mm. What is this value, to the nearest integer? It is 27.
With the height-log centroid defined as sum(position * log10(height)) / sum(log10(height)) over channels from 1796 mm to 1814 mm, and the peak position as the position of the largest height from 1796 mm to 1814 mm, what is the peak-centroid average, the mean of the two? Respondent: 1801.9 mm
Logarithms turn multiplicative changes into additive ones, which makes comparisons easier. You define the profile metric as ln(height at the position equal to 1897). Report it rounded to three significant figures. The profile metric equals 4.35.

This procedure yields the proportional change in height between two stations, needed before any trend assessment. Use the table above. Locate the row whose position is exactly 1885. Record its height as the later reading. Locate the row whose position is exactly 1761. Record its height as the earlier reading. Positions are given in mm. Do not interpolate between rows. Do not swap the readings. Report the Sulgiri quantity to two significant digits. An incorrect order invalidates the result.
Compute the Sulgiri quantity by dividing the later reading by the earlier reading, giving 0.81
